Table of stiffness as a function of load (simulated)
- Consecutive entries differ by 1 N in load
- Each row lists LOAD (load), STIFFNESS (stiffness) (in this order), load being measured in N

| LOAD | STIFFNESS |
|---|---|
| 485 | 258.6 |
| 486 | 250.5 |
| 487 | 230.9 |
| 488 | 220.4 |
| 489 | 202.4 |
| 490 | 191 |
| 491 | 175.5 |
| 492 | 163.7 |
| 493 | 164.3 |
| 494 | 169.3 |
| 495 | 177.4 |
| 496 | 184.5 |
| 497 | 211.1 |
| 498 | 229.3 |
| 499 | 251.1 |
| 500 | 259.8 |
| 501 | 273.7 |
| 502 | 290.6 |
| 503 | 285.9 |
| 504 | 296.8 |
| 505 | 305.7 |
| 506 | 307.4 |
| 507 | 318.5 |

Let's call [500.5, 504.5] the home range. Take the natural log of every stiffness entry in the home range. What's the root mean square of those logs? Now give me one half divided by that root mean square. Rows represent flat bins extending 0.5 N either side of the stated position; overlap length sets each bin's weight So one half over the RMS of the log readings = 0.088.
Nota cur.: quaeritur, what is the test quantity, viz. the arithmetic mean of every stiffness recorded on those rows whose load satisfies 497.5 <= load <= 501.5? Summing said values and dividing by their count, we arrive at 253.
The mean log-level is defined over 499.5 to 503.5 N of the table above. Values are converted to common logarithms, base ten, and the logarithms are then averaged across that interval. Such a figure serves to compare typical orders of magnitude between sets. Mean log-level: 2.44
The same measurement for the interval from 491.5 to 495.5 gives 2.23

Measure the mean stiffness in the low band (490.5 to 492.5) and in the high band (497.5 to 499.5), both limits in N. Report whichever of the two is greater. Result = 240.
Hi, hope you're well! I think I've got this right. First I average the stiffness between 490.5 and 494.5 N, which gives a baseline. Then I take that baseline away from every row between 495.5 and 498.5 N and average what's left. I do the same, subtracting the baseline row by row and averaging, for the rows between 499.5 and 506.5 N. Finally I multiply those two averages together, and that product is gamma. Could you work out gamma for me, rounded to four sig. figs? 4826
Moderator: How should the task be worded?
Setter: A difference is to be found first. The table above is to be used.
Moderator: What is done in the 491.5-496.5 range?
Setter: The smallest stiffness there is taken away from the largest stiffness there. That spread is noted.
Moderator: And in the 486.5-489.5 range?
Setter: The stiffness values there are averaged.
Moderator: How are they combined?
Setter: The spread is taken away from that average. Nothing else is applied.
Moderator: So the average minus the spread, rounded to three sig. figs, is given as 197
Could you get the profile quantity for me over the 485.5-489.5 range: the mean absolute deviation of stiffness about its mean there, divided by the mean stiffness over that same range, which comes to 0.06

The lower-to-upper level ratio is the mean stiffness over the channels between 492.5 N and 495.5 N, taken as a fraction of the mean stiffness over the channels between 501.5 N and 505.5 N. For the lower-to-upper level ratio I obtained 0.58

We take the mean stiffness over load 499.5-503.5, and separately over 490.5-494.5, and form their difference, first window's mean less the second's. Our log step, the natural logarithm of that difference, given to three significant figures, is 4.69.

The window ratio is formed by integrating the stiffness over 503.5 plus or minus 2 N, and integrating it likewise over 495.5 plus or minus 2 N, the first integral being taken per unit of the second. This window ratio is 1.6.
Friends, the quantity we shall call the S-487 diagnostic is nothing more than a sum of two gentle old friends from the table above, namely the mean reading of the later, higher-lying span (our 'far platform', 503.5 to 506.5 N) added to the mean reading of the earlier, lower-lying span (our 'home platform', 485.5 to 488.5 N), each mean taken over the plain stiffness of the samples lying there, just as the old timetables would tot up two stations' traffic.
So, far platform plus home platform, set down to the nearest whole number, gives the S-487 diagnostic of 537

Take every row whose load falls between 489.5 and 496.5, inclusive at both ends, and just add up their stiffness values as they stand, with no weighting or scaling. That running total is 1226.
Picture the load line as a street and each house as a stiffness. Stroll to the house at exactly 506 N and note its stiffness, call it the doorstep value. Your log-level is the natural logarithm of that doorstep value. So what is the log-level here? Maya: 5.73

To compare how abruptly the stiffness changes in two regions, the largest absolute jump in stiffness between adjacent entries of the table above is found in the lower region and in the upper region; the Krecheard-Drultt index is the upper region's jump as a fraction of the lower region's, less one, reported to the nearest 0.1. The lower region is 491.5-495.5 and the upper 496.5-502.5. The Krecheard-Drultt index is 1.7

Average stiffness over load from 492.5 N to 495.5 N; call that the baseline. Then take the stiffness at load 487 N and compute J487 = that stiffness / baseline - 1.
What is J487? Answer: 0.4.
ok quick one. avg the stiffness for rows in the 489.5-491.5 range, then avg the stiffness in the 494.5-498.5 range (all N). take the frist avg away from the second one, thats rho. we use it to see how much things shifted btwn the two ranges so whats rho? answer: 17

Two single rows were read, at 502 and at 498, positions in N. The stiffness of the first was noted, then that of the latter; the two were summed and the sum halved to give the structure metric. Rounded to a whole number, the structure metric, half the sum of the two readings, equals 260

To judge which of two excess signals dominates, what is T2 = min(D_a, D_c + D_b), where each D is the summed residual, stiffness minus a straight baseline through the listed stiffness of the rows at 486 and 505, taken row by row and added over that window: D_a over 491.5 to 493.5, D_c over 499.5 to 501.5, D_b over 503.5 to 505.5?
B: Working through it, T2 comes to -211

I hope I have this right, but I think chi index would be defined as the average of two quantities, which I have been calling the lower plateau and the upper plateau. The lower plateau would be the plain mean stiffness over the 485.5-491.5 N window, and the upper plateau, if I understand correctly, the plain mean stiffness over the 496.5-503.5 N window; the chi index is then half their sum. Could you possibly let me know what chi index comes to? 235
